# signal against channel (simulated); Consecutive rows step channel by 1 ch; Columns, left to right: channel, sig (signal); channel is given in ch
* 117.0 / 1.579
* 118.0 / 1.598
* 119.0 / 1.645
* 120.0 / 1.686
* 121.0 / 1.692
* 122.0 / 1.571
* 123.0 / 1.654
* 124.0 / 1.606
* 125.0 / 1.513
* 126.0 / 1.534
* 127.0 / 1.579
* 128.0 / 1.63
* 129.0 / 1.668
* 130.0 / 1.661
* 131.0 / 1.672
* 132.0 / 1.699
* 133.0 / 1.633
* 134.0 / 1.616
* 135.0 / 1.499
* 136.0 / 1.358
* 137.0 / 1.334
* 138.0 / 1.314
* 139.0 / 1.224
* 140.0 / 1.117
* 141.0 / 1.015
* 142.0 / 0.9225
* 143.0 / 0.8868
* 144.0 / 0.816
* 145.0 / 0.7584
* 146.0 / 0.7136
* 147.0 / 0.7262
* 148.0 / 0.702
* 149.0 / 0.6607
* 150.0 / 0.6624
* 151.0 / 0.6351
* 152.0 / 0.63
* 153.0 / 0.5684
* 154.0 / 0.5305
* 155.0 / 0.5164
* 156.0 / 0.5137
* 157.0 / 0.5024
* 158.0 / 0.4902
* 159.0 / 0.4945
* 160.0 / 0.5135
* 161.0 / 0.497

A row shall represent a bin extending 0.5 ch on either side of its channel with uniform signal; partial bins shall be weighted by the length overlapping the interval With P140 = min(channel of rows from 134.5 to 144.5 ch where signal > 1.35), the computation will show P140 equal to 135.0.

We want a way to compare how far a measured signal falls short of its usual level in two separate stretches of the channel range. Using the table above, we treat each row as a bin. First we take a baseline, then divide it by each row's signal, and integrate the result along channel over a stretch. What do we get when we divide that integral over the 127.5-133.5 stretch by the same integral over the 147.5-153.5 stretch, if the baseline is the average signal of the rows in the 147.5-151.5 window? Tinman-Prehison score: 0.39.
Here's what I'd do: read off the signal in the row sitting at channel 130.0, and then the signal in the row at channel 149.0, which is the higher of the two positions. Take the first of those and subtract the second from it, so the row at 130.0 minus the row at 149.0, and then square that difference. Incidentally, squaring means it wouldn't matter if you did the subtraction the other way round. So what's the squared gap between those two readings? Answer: 1.0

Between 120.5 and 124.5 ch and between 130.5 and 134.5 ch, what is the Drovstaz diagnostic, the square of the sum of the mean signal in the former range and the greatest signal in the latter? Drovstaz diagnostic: 11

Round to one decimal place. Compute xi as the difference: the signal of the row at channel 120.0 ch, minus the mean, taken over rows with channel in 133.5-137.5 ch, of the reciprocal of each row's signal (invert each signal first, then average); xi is 1.0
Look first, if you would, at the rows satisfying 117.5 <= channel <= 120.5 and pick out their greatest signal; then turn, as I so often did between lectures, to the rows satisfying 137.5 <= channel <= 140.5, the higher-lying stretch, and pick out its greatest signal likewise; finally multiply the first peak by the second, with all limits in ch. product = 2.2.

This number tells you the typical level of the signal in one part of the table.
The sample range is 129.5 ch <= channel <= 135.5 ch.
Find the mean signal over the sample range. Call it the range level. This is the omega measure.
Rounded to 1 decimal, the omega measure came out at 1.6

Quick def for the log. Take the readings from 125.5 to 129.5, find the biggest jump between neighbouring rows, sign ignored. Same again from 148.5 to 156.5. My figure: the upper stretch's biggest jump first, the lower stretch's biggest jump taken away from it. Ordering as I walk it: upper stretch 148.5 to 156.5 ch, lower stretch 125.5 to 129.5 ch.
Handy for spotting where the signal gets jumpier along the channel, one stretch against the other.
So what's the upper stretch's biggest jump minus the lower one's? 0.011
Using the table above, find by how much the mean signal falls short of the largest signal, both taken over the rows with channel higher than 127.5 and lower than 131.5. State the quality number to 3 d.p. 0.014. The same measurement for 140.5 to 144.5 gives 0.105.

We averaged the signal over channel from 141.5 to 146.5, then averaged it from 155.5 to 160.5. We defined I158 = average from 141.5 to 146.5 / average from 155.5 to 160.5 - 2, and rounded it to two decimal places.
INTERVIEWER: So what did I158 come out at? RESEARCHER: -0.37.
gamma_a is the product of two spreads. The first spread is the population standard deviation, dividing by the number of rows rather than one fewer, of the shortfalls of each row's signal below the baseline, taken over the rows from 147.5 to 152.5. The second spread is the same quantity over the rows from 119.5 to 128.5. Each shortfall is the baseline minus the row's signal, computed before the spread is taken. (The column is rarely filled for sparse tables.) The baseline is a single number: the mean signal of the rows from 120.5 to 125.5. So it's 0.0015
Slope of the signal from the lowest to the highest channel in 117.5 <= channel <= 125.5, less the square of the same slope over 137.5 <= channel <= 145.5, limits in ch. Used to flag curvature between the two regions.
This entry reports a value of -0.018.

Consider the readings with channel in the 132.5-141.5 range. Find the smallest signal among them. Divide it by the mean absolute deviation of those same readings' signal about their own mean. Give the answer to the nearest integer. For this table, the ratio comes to 6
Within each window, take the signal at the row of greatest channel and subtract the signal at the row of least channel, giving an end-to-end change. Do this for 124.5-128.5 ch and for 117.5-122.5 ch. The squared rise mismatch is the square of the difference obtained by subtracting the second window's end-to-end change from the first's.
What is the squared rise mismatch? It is 0.021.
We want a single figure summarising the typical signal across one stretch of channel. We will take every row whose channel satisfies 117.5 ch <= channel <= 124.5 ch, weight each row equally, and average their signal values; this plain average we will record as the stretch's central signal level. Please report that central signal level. 1.6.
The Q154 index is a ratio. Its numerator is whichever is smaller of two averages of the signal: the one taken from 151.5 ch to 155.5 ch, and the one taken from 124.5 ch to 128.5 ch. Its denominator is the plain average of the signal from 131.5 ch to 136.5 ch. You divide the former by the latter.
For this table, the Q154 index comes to 0.36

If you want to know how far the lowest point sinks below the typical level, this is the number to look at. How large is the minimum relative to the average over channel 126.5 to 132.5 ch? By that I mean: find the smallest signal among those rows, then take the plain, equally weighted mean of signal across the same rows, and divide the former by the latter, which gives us 0.96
